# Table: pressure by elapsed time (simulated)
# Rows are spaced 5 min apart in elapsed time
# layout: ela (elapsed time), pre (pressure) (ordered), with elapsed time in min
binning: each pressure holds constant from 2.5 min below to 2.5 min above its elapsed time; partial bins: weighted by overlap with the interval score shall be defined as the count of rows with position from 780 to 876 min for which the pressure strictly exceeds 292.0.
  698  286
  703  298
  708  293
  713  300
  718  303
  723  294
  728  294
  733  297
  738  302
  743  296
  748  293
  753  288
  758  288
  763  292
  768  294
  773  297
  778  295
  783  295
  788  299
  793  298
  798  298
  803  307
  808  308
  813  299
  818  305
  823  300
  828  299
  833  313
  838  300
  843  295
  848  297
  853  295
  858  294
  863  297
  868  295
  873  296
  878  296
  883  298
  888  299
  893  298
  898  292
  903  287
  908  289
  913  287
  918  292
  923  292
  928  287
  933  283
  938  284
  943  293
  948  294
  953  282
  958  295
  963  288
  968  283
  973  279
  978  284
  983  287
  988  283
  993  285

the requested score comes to 19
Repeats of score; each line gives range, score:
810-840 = 6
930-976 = 3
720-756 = 6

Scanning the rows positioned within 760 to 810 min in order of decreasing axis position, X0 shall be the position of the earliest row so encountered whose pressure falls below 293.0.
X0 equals 763 min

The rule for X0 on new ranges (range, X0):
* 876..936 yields 933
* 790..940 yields 938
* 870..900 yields 898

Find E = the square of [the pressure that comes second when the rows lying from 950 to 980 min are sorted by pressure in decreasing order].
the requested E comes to 82944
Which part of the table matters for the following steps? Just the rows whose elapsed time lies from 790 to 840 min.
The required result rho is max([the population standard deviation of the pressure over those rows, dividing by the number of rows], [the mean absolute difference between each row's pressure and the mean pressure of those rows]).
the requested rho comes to 4.9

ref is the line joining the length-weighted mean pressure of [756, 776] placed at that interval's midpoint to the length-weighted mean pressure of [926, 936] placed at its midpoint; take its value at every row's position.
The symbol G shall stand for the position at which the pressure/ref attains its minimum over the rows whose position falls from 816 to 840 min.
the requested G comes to 828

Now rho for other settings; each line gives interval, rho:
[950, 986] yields 4.8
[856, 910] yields 3.7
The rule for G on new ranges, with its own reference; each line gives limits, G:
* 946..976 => 973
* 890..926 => 903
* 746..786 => 753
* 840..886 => 858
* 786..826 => 793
